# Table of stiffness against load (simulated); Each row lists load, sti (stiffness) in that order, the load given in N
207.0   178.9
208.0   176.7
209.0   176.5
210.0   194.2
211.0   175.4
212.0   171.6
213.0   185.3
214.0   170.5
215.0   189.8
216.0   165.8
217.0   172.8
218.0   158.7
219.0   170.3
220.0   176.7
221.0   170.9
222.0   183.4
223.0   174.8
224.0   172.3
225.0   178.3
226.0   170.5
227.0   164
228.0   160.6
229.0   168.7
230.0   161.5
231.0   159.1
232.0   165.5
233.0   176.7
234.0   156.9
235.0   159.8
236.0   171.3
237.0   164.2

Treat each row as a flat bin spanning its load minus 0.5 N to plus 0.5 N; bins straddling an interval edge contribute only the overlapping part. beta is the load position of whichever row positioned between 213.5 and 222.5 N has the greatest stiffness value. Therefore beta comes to 215.0 N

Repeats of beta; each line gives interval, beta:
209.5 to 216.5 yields 210.0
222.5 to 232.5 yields 225.0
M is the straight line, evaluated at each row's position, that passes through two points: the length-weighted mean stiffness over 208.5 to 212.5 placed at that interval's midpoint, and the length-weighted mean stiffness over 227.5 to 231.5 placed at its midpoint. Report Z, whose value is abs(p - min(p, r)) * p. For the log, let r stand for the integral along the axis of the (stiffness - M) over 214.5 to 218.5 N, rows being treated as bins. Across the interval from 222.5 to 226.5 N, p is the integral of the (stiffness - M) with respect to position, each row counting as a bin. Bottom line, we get 1052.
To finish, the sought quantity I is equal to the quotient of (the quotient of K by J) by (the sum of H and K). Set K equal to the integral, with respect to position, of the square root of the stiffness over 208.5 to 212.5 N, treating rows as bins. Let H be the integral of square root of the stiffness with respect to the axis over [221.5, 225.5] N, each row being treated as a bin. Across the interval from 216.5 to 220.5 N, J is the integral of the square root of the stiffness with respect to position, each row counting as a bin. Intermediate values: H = 53.2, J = 52.1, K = 53.6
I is 0.0096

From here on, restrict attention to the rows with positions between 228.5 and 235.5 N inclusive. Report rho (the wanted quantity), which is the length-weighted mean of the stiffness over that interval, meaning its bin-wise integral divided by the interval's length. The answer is 164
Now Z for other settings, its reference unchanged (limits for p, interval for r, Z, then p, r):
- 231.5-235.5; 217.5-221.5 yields 751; 23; -9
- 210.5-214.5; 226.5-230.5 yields 0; -8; 1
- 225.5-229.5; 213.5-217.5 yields 52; 7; -1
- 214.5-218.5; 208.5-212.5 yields 0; -9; 0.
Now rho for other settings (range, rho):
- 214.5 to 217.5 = 176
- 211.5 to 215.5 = 179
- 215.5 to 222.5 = 171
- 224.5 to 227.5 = 171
